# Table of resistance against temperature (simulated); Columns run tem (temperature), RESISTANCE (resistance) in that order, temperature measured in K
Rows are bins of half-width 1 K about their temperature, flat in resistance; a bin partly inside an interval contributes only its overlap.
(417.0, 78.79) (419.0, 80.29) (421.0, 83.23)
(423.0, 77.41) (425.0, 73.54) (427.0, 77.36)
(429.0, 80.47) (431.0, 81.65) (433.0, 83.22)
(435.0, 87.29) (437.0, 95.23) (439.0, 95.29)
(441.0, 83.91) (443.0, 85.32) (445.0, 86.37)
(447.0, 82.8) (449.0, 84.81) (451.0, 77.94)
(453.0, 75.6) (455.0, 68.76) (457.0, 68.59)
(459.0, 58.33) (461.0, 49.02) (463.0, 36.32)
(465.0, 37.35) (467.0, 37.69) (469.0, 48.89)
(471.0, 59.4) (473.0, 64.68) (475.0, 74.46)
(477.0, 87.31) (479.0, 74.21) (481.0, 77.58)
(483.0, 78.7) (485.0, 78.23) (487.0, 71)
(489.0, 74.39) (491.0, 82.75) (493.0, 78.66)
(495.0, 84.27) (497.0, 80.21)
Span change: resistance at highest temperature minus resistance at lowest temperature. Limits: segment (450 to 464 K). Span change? -42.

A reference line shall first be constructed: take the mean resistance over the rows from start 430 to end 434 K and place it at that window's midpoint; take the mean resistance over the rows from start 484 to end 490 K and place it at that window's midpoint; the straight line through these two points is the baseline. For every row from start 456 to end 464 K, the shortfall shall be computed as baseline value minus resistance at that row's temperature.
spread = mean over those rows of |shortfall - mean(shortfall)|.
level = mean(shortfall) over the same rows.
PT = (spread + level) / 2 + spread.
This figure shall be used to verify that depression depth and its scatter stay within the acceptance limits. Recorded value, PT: 28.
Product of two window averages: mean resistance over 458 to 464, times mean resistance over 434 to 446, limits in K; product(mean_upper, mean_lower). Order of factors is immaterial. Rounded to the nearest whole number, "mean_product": 4258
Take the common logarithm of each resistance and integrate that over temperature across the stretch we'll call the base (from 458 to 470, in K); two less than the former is 18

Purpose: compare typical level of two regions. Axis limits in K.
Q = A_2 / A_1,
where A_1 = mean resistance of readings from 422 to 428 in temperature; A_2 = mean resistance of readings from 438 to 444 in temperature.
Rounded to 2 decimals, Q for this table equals 1.16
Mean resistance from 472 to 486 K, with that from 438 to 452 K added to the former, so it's 162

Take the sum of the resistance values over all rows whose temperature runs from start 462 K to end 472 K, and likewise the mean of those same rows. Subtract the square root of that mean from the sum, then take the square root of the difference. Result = 15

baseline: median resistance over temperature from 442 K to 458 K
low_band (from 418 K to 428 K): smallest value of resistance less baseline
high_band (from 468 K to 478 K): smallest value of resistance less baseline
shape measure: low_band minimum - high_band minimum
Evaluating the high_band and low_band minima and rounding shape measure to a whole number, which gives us 25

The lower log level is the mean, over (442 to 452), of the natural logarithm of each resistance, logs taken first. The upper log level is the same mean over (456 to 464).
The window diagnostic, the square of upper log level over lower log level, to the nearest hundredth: 0.80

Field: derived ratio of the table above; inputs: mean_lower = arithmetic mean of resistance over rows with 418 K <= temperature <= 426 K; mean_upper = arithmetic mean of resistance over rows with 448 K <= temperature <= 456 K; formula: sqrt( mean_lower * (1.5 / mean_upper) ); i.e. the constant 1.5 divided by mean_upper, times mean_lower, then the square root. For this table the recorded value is 1.24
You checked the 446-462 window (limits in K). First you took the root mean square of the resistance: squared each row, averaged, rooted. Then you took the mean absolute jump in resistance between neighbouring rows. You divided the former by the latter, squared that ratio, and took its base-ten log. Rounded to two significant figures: 2.2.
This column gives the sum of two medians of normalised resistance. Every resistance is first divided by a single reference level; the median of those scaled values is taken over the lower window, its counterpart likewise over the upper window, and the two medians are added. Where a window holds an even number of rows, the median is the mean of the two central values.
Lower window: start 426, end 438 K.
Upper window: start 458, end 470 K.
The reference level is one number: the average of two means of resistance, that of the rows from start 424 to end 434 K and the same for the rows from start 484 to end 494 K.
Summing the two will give 1.6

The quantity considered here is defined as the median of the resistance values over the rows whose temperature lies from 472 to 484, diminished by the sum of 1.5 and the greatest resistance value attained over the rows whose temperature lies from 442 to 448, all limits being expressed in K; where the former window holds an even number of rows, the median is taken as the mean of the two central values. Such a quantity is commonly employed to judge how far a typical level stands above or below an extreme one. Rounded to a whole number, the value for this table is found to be -12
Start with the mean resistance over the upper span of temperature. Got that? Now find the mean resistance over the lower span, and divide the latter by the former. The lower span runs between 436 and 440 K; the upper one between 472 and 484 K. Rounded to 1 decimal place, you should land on 1.3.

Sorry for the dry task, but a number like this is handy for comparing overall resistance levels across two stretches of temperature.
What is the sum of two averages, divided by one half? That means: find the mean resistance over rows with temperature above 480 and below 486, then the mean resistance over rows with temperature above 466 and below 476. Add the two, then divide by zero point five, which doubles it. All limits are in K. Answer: 270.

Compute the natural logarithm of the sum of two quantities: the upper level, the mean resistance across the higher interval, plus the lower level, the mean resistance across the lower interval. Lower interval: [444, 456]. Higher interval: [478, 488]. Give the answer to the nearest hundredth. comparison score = 5.05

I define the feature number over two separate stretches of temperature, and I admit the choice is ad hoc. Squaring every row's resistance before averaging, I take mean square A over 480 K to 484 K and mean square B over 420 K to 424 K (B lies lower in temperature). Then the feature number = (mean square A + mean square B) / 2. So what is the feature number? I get 6283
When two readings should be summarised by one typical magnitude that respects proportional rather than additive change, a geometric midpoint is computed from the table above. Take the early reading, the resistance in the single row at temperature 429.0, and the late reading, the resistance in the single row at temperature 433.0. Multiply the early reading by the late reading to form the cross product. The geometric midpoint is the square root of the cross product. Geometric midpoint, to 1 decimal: 81.8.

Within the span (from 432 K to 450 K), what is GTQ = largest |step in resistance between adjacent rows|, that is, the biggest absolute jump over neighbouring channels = 11.4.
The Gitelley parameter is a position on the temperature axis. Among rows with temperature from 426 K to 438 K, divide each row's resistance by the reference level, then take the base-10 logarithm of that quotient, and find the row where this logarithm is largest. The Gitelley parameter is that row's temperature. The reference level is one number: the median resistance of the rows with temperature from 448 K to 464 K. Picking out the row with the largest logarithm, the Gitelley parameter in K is 437.0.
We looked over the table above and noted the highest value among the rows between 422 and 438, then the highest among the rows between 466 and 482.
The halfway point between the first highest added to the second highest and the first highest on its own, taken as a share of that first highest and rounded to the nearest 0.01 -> 1.46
